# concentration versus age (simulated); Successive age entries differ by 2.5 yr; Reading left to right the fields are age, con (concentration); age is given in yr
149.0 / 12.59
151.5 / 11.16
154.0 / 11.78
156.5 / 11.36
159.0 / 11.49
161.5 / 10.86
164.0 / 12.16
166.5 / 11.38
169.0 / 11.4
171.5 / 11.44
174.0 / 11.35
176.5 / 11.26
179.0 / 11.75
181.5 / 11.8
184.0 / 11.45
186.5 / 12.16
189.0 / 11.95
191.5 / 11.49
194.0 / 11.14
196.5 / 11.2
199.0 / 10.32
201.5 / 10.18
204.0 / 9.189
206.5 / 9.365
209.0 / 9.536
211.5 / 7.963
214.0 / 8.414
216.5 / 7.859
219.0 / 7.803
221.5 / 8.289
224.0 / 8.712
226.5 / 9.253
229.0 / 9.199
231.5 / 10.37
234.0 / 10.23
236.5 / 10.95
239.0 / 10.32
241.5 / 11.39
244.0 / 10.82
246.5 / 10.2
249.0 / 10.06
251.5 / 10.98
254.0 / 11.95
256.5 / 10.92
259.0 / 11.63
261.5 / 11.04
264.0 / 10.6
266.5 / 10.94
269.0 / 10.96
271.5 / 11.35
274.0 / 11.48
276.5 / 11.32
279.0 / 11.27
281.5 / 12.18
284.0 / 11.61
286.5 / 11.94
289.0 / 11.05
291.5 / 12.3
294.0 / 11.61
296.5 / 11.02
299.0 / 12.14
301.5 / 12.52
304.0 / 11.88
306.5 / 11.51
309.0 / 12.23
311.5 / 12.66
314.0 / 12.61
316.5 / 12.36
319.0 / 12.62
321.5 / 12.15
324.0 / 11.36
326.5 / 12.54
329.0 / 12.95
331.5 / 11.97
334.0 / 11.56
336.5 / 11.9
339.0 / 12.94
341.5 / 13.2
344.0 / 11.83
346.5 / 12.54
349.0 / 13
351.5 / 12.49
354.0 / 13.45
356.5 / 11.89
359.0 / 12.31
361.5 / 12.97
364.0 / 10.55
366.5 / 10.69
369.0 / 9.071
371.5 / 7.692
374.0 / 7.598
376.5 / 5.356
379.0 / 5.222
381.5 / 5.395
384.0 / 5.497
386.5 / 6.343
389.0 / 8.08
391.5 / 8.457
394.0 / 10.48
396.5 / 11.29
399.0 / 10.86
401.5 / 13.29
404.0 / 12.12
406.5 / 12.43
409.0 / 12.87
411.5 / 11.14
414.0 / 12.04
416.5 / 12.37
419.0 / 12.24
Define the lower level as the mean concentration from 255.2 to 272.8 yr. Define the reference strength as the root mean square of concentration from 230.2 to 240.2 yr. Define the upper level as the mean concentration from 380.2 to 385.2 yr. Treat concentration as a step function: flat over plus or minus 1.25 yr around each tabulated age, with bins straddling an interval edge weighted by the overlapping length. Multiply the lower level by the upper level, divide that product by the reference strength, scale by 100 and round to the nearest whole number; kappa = 575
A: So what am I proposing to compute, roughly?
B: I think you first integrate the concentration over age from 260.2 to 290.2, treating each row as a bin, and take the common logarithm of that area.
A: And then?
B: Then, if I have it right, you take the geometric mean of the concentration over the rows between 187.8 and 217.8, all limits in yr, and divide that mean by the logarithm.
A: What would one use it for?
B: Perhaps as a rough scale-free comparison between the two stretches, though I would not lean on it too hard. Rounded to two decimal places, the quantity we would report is 3.87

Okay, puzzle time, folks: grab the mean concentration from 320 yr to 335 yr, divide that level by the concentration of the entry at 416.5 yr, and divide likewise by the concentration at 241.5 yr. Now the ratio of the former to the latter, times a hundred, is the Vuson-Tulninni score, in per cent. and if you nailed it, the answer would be 92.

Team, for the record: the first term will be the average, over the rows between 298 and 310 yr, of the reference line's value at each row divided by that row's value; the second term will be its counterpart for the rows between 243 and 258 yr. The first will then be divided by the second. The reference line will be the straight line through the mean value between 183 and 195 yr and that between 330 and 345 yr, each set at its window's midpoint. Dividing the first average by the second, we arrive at 0.91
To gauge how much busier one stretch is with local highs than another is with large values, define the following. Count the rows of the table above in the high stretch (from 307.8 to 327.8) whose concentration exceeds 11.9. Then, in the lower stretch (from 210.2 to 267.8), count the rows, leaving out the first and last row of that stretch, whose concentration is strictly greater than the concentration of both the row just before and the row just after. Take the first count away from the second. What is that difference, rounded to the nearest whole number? 0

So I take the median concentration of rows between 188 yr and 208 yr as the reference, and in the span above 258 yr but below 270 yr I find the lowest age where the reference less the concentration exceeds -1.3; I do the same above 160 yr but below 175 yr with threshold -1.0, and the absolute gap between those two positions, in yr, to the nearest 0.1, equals 97.5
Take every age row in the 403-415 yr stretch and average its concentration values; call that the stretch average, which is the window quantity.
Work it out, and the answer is 12.1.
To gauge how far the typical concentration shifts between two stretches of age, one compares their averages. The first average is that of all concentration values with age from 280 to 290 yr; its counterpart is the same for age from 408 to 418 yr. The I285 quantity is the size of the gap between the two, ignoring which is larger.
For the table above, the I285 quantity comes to 0.4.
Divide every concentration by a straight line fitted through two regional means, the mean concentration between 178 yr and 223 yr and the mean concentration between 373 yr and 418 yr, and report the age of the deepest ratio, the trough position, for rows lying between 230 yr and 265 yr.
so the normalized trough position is 249.0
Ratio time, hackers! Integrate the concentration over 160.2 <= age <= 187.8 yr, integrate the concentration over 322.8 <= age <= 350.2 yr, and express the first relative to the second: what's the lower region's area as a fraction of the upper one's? 0.94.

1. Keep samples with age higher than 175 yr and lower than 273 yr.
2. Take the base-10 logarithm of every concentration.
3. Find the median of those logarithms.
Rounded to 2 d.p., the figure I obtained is 1.03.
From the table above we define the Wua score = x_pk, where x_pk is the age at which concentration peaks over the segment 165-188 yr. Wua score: 186.5 yr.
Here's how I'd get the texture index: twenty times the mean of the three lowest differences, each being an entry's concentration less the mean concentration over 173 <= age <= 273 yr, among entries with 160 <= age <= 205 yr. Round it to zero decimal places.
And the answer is -10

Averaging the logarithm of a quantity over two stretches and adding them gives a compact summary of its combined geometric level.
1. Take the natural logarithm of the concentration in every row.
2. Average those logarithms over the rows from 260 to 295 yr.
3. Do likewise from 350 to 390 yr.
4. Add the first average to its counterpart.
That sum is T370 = 4.58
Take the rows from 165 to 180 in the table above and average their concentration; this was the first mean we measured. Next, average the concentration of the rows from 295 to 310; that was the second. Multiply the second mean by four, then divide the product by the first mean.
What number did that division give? 4.2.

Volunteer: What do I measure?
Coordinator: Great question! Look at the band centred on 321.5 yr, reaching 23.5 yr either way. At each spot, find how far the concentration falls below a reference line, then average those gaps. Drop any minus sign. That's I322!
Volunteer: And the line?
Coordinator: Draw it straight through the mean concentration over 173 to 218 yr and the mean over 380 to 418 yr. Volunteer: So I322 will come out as 2.0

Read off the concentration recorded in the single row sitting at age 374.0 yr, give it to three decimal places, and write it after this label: 7.598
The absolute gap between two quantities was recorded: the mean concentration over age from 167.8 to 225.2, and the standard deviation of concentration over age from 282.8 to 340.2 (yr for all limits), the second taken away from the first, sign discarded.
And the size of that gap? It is 9.7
